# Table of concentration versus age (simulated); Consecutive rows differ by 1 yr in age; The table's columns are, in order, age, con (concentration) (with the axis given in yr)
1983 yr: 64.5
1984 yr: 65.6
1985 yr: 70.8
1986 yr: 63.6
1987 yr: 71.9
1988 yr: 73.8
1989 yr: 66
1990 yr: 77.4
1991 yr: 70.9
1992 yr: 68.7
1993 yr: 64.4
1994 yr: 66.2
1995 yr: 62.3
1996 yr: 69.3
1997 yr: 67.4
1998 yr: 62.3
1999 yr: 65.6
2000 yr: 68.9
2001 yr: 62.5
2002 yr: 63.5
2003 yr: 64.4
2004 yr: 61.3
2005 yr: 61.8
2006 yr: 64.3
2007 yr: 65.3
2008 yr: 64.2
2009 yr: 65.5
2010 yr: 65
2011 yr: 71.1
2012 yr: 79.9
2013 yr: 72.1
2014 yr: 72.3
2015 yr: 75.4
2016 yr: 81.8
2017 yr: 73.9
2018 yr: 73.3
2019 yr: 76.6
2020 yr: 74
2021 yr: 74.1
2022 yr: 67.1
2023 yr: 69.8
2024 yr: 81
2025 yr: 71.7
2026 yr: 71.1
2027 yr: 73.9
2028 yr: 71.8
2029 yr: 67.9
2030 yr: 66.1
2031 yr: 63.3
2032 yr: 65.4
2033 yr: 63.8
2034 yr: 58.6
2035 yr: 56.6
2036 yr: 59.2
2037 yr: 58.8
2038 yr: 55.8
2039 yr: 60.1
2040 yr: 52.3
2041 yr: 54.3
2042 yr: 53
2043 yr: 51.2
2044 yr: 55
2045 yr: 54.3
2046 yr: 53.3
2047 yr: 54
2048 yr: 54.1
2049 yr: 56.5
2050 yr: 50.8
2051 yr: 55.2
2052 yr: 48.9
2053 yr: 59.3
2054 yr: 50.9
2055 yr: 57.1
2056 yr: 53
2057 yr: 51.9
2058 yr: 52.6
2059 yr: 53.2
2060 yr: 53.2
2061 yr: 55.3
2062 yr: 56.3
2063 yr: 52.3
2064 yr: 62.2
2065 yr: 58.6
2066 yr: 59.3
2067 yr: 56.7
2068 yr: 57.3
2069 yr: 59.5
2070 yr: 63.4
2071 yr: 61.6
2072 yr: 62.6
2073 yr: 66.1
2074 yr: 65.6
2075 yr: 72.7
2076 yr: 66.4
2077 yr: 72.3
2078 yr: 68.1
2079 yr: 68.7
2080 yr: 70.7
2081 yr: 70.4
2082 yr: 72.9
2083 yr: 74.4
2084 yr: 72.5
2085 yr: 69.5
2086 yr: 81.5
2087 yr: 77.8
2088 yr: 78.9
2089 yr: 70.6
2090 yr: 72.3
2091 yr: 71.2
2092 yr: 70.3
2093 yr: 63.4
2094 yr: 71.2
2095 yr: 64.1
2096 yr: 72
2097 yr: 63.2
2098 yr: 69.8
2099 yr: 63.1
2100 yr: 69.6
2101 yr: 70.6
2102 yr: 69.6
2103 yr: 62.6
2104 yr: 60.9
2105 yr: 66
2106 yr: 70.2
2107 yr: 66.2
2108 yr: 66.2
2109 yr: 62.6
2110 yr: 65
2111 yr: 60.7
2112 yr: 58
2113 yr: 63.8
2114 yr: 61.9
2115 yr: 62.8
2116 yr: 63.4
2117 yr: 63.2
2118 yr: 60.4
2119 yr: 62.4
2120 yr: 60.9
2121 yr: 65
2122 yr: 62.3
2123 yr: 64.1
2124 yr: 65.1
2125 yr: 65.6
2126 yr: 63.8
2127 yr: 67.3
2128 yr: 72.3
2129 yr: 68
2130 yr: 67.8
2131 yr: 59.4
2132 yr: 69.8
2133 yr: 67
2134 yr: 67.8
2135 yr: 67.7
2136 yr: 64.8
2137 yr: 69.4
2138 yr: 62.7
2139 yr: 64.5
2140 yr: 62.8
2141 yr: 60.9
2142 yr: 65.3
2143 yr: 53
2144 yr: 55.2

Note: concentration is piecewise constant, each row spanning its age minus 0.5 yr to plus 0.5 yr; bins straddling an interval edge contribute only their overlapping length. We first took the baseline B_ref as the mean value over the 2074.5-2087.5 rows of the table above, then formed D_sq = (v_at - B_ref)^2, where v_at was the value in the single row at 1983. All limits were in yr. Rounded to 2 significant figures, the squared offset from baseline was 58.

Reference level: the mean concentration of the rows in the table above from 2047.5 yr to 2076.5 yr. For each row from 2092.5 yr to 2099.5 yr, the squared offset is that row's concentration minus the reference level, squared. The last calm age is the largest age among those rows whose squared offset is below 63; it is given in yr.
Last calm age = 2099 yr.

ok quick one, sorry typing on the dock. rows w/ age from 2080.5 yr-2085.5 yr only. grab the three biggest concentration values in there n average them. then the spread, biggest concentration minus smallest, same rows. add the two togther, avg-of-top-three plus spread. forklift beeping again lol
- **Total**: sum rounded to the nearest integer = 78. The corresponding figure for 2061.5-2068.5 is 70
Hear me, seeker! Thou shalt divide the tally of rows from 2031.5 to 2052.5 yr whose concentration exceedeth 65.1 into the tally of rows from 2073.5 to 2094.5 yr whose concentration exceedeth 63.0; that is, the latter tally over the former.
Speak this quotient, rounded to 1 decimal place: 21.0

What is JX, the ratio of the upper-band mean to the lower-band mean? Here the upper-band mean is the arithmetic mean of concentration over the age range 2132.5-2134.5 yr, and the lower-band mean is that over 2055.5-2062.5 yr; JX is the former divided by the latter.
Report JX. 1.26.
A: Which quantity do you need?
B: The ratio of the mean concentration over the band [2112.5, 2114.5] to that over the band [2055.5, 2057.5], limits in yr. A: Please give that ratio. 1.20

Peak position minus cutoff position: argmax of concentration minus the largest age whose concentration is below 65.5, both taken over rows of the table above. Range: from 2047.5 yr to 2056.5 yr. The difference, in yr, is -3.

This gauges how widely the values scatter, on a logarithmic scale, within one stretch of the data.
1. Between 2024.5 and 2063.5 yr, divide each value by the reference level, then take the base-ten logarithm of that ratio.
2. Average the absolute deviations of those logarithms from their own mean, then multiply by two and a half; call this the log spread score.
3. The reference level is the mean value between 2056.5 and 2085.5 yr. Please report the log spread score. 0.095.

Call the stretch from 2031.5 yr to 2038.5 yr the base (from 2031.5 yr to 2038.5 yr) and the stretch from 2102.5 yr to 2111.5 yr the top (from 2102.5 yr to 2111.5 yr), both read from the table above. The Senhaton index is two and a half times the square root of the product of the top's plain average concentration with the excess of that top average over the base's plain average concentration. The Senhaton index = 44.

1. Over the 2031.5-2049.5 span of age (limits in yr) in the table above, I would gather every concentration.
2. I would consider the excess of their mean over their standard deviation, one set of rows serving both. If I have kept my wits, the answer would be 53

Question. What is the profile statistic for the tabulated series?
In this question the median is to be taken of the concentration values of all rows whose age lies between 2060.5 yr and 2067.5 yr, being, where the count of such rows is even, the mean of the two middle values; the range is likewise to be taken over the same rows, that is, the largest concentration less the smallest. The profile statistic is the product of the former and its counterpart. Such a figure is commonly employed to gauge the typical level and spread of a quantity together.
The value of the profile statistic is 561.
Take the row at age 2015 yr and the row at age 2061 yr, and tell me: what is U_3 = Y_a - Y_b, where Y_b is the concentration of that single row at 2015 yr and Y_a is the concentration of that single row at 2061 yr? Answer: -20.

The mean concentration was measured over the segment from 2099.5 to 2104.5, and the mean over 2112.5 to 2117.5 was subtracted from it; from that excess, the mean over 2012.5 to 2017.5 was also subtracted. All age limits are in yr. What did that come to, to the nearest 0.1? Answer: -71.5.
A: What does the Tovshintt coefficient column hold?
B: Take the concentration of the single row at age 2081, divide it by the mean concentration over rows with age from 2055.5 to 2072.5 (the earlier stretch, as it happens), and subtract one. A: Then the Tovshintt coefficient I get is 0.24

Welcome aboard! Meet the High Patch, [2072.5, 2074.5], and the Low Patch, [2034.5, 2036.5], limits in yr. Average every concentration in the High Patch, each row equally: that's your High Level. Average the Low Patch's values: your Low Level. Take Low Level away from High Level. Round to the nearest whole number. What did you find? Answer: 8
